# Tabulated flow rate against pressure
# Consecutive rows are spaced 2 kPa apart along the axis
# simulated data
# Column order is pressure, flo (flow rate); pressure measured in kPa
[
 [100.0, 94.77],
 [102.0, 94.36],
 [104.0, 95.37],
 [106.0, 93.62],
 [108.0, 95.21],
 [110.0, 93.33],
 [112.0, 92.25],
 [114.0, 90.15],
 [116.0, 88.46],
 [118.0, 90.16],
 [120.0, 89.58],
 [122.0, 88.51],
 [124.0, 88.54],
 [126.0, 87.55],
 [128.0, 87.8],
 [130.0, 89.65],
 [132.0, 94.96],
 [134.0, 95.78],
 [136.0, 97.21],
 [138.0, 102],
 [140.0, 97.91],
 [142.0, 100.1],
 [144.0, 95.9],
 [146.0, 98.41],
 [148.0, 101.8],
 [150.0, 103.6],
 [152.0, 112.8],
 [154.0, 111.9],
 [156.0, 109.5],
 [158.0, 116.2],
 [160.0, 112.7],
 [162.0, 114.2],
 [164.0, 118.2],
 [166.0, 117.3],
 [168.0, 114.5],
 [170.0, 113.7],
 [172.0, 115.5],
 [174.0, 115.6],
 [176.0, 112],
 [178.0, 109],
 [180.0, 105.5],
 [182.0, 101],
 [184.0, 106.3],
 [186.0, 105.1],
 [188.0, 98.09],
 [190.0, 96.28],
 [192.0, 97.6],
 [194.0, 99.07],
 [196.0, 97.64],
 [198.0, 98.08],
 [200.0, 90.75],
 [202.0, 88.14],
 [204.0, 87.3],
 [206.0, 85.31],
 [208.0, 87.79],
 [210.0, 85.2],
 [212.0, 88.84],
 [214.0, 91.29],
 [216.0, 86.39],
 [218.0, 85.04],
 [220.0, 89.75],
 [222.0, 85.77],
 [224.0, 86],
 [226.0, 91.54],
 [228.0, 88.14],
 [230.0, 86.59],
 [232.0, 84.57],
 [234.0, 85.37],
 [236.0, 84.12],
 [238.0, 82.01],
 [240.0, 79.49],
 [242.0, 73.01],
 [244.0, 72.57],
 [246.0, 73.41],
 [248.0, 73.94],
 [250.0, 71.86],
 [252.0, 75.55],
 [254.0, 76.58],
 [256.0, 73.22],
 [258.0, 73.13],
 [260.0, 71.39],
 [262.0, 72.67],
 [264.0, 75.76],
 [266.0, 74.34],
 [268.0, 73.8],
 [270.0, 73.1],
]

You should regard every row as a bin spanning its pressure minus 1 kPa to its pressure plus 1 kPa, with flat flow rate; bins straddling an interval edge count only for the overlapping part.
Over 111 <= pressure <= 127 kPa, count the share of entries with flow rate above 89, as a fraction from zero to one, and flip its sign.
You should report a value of -0.50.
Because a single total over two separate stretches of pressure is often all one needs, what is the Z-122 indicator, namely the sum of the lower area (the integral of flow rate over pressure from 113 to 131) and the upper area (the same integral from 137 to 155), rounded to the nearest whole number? 3450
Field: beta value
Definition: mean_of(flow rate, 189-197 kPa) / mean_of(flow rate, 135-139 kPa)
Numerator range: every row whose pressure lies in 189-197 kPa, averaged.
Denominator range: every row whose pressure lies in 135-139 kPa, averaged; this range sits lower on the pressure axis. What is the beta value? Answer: 0.98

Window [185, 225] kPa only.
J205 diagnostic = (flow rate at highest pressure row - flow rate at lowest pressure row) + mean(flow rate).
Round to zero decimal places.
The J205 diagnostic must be 72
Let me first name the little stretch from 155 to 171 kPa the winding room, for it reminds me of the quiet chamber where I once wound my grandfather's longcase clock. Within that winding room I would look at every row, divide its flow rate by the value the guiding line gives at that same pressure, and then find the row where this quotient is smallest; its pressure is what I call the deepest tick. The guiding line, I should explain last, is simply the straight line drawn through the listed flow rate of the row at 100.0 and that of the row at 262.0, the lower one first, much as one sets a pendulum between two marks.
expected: 156.0 kPa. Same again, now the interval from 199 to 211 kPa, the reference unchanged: 206.0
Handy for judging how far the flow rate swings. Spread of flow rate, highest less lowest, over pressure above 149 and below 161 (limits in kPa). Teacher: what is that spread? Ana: 13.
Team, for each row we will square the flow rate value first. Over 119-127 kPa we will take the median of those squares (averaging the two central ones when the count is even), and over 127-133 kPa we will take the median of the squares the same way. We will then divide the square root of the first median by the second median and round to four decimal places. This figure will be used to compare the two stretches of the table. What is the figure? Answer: 0.0110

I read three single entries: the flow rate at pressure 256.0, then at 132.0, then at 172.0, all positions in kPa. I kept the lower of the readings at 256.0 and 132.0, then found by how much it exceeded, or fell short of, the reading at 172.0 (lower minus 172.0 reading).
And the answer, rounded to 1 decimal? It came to -42.3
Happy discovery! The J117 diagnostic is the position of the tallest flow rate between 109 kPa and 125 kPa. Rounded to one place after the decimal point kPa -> 110.0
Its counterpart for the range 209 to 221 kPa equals 214.0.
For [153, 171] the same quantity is 164.0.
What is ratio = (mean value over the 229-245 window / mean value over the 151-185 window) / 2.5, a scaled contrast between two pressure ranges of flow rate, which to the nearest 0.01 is 0.29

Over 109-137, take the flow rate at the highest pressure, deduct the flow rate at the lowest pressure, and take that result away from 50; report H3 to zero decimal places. 46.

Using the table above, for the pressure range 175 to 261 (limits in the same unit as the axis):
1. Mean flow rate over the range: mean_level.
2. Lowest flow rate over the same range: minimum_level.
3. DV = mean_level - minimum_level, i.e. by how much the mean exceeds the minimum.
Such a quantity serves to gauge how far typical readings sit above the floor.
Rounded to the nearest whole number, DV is 17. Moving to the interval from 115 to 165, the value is 12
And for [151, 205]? 19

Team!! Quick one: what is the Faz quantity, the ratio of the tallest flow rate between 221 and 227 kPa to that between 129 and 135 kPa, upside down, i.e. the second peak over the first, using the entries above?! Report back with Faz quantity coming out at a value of 1.05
